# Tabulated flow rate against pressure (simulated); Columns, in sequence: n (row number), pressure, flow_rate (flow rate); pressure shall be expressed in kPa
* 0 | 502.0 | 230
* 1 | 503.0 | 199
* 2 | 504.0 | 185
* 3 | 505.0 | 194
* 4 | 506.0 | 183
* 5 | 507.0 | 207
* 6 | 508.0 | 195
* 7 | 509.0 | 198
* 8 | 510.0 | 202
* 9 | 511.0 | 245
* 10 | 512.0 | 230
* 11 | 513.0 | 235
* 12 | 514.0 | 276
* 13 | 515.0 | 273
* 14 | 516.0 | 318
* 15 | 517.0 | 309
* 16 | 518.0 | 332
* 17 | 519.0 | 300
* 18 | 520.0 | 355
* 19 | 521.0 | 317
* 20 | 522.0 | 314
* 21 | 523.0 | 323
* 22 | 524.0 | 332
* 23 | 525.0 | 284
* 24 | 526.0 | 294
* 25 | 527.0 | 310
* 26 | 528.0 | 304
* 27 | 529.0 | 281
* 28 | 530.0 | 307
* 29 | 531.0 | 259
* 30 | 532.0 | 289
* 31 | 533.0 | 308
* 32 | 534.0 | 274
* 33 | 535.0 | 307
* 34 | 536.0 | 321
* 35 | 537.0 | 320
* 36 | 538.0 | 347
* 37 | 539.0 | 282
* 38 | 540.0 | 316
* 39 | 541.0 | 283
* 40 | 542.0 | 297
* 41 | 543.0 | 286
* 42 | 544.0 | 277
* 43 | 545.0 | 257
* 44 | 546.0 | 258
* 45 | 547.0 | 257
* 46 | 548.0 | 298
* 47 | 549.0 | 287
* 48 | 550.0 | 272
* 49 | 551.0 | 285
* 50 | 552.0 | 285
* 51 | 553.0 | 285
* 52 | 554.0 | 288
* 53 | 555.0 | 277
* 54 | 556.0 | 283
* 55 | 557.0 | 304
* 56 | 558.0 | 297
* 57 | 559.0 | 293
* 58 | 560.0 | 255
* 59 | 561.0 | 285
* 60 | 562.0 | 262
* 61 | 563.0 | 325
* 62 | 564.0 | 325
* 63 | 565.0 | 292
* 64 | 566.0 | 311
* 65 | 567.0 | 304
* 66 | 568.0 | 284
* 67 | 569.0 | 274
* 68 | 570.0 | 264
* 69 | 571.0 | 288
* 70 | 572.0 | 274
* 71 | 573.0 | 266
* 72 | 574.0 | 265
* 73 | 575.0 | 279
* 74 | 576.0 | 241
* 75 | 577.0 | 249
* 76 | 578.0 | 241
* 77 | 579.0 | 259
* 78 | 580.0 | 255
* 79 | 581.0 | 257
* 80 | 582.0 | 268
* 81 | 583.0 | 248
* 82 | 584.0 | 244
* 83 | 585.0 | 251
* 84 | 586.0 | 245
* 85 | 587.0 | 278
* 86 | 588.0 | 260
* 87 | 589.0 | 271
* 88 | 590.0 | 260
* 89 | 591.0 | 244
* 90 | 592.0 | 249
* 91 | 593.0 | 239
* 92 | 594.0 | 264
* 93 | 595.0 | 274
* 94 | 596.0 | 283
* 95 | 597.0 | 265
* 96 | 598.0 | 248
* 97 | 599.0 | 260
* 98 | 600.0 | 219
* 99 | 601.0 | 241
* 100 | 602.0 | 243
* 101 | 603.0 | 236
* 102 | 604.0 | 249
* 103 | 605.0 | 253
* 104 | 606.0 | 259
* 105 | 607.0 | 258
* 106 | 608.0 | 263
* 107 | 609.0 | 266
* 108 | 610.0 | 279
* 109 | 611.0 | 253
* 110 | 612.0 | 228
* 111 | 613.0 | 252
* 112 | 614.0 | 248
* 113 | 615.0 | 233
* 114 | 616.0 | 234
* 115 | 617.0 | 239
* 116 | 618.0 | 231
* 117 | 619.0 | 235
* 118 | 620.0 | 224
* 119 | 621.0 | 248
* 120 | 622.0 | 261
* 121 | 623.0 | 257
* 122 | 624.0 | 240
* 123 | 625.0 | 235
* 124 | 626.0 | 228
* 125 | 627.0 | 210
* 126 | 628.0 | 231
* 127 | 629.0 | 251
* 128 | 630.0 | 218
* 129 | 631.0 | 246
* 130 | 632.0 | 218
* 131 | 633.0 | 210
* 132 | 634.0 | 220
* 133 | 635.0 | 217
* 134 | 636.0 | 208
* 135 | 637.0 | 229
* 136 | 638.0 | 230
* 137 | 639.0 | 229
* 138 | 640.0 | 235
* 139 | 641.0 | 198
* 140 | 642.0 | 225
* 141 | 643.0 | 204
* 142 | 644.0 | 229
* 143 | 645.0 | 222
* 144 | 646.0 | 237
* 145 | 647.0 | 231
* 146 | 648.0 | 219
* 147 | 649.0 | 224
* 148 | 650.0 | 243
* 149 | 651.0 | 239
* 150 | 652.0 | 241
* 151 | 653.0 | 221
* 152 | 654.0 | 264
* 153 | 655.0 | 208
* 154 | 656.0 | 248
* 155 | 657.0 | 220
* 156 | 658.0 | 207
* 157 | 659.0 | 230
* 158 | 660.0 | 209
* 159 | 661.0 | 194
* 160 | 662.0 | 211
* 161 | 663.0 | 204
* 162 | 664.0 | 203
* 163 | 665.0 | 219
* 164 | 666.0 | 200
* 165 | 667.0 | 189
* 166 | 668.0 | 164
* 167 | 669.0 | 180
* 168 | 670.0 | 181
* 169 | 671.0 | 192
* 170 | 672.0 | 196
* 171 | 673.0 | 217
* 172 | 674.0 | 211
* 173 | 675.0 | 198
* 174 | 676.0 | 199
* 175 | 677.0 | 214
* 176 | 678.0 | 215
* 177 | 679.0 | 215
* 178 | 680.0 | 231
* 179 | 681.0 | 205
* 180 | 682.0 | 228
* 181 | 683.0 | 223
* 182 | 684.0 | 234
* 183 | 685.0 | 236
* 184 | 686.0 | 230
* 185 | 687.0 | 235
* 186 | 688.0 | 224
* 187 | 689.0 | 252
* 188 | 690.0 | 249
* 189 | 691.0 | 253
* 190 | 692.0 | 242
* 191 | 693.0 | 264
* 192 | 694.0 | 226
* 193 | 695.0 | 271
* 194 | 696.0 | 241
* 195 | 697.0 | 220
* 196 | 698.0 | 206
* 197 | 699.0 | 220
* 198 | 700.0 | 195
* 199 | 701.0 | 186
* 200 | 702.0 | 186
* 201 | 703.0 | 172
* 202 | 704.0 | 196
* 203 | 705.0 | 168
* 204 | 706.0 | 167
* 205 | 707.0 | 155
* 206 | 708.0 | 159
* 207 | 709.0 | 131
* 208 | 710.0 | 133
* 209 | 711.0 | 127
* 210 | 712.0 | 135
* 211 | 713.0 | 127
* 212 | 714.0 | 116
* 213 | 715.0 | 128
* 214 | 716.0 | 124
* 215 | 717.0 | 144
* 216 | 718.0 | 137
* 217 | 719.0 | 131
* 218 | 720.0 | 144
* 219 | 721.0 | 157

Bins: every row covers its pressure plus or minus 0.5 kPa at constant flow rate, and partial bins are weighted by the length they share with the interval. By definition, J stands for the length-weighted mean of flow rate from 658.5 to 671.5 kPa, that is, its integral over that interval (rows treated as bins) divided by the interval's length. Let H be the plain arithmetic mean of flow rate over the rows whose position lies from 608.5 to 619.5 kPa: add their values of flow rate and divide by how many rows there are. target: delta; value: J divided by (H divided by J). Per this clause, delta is 160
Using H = 245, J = 198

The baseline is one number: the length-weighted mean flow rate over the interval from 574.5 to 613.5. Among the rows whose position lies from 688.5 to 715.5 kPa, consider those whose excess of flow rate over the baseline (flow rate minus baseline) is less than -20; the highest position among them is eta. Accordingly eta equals 715.0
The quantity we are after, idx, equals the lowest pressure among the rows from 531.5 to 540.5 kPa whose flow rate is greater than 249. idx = 532.0 kPa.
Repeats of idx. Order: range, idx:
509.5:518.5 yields 514.0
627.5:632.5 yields 629.0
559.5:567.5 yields 560.0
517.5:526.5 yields 518.0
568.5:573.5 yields 569.0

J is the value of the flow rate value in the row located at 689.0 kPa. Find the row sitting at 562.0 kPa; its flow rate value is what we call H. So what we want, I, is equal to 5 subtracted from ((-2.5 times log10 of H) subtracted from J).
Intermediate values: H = 262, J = 252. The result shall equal 253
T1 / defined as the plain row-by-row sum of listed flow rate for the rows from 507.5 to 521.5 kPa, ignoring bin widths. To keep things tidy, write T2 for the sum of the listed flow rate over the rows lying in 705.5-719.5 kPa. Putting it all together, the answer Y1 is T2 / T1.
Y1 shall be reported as 0.51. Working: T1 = 3785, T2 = 1914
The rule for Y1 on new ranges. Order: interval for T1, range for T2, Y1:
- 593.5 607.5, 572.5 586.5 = 1.00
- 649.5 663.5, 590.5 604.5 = 1.12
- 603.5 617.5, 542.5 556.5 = 1.11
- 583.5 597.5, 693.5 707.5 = 0.77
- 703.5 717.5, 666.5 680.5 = 1.39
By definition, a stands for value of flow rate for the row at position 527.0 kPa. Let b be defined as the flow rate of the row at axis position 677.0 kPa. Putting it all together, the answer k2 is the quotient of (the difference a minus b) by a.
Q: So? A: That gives 0.3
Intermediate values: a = 310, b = 214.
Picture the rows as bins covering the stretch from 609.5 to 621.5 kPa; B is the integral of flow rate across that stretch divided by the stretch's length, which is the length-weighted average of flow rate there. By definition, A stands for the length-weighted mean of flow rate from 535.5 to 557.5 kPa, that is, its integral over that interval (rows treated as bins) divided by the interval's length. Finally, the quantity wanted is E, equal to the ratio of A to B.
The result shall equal 1.20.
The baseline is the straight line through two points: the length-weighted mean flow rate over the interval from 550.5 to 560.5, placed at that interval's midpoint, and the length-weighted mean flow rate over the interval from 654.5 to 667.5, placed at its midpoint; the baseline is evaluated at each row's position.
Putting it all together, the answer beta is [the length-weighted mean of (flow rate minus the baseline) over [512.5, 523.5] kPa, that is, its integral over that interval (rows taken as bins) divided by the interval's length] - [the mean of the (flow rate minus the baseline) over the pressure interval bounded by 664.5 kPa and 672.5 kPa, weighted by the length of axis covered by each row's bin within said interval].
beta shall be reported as 9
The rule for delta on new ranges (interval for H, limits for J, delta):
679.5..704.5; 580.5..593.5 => 289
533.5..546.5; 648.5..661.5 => 175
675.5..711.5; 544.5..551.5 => 358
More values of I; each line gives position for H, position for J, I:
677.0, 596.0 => 284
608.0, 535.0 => 308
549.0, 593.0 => 240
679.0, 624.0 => 241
